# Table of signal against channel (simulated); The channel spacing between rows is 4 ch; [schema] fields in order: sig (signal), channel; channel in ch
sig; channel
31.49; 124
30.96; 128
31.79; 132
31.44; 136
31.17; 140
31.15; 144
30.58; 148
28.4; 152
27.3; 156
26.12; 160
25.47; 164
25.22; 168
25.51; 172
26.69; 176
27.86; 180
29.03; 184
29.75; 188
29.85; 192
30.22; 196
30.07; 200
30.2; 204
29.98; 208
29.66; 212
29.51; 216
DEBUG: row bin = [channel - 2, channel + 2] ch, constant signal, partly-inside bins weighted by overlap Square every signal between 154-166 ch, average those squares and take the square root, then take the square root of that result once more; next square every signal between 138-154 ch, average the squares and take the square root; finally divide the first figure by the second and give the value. 0.169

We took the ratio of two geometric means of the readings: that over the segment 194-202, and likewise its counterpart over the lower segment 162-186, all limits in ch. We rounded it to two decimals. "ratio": 1.13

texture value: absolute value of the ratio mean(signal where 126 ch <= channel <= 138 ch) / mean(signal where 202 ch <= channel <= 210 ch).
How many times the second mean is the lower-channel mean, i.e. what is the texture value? 1.04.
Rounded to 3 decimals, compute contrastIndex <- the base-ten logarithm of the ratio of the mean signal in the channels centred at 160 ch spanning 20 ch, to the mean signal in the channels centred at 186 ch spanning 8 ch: -0.045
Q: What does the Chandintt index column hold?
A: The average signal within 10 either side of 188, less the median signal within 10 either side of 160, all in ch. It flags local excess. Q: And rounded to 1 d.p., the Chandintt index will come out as 3.2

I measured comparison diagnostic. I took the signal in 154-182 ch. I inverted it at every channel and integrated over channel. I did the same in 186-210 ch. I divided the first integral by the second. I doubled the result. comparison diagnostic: 2.7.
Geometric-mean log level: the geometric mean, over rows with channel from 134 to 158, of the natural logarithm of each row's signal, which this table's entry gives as 3.40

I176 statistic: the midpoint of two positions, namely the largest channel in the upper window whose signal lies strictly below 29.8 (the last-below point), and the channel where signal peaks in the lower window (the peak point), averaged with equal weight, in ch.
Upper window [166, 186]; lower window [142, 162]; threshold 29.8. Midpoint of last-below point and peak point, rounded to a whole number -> 164 ch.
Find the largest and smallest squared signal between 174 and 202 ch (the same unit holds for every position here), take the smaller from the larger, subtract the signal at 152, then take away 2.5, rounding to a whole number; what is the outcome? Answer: 170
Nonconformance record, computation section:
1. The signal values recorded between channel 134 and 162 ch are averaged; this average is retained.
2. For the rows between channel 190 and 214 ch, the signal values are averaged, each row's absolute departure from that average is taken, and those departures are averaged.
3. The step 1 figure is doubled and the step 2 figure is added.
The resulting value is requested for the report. 59.1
